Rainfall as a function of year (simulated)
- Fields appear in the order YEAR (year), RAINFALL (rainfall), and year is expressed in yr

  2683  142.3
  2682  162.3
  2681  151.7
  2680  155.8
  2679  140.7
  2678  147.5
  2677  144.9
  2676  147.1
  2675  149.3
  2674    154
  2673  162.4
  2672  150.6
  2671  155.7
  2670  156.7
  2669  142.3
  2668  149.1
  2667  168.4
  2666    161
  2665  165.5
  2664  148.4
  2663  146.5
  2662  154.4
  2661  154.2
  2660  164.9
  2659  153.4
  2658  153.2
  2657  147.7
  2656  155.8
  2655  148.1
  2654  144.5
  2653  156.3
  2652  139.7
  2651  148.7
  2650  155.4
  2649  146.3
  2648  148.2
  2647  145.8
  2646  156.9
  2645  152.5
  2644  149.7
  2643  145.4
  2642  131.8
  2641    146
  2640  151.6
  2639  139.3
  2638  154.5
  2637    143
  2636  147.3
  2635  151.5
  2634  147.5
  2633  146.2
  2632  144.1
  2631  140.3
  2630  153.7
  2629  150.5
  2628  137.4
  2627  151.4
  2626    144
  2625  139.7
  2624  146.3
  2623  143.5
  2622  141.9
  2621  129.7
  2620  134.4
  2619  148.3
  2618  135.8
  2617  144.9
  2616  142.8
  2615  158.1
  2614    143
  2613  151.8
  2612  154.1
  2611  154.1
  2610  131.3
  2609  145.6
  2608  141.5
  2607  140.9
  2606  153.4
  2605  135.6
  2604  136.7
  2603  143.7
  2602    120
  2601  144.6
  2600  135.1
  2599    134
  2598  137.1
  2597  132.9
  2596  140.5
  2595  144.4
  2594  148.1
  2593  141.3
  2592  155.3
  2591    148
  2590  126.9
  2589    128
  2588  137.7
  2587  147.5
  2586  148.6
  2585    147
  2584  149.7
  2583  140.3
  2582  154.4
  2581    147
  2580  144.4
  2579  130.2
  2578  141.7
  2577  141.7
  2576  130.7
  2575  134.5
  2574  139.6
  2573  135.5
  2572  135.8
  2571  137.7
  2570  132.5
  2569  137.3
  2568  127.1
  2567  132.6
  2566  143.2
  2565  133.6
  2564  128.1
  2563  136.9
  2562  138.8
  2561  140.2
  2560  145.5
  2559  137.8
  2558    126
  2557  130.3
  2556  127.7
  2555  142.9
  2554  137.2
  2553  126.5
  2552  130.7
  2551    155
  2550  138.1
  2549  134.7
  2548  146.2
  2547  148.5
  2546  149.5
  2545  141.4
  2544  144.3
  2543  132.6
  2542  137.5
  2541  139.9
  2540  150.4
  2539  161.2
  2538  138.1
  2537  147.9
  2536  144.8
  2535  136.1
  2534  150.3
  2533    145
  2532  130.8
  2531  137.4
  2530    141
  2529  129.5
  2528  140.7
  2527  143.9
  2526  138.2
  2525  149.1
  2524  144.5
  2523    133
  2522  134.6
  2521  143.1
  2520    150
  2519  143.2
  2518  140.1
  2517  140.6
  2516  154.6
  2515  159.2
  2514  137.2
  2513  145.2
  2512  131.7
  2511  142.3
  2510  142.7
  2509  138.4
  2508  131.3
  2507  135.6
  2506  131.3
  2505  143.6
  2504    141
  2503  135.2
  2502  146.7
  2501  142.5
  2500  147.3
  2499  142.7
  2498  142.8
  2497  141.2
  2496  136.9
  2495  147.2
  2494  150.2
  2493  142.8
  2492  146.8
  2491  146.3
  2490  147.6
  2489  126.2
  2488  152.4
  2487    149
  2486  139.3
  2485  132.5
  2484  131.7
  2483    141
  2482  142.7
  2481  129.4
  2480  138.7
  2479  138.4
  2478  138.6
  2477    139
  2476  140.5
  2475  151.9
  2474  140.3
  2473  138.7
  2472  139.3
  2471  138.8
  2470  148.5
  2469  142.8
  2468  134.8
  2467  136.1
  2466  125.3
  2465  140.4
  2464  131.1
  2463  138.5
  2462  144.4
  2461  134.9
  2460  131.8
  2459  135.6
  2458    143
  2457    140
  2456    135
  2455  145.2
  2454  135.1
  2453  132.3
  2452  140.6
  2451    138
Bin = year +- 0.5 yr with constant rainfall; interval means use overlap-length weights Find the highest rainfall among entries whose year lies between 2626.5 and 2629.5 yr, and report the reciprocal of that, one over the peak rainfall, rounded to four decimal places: 0.0066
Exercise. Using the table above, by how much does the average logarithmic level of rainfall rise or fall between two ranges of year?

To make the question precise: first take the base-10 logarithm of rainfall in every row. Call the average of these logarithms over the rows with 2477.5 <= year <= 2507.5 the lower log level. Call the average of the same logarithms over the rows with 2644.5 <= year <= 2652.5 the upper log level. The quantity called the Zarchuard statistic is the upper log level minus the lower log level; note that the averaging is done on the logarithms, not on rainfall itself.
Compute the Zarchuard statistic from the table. 0.025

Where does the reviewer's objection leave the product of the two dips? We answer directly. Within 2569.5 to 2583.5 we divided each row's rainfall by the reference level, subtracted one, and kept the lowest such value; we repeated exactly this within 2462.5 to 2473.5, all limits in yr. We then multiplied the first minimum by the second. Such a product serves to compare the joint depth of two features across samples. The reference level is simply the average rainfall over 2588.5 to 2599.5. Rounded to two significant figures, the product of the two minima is 0.0070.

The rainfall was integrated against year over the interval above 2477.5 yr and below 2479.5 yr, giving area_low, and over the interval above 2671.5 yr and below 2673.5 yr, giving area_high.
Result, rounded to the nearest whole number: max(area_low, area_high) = 313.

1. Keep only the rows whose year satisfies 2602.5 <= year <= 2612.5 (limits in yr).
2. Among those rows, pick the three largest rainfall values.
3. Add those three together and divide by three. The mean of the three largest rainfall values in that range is 154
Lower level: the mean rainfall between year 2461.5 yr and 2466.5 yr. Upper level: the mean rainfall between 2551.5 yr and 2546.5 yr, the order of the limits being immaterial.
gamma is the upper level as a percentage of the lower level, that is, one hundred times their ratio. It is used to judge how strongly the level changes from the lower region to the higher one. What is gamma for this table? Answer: 106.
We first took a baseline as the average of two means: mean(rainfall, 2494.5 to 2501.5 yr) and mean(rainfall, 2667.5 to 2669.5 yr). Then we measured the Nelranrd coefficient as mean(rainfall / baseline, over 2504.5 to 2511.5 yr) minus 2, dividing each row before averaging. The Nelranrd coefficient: -1.04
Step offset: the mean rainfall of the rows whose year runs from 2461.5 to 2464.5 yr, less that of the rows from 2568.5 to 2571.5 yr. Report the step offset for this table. 2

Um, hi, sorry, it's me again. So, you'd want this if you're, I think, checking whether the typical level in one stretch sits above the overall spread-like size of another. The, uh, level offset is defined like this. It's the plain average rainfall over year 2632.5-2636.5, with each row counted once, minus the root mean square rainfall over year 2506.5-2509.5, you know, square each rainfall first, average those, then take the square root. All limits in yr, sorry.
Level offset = 13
